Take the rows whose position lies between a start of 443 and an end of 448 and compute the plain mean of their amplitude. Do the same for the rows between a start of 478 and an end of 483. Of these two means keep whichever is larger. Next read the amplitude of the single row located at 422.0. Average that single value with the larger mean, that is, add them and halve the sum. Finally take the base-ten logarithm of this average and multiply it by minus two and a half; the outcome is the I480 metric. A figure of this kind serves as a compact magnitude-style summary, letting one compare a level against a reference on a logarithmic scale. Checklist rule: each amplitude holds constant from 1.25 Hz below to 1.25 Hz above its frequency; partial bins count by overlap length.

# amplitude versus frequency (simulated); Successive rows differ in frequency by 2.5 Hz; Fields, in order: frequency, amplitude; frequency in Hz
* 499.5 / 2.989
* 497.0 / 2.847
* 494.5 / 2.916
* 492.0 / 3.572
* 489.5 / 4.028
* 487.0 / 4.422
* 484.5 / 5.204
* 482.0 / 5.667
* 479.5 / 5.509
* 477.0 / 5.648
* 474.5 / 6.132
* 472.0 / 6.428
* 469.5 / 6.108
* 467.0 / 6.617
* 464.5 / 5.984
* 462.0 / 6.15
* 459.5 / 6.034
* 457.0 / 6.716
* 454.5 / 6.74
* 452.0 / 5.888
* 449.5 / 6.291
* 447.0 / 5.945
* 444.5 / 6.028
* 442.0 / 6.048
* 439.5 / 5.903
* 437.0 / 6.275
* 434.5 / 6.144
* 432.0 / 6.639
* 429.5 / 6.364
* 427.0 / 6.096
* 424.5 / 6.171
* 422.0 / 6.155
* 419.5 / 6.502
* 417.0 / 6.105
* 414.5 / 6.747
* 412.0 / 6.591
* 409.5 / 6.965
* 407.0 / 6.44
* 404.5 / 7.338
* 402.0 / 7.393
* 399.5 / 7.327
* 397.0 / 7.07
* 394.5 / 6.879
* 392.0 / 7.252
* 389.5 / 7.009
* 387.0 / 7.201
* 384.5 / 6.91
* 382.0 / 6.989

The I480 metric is -1.96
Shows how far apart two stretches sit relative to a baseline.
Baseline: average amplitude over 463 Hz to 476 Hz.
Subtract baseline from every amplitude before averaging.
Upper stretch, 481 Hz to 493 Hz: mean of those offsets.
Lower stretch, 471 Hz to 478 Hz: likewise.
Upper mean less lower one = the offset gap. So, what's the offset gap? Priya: -1.5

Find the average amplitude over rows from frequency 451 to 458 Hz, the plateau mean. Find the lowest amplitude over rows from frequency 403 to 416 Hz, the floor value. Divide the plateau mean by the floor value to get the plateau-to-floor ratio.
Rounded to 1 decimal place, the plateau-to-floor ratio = 1.0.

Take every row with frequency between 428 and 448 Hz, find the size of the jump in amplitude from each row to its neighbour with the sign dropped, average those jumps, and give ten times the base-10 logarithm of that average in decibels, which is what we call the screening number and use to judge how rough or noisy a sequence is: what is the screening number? -6.6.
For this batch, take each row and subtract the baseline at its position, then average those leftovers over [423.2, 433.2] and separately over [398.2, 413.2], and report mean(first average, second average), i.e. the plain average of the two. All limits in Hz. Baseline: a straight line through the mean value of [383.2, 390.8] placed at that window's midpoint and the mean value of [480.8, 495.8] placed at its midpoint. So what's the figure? 0.43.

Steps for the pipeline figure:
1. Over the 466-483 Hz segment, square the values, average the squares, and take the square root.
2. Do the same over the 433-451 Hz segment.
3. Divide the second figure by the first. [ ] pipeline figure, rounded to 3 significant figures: 1.01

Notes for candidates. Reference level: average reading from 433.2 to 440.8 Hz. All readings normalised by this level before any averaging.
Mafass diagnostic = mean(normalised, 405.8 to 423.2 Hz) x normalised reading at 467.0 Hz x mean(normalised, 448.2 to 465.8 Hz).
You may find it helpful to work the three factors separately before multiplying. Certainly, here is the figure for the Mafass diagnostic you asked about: 1.2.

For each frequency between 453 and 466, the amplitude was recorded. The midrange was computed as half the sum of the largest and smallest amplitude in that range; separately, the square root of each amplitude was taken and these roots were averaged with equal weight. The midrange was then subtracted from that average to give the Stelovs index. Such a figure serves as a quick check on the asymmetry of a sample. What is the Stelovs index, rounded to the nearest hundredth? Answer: -3.85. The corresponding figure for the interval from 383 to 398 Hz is -4.41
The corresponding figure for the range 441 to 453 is -3.63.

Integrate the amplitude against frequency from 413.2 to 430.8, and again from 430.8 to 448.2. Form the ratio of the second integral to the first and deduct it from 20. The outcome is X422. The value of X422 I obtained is 19.0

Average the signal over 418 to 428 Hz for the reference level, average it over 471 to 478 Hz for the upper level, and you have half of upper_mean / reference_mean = 0.487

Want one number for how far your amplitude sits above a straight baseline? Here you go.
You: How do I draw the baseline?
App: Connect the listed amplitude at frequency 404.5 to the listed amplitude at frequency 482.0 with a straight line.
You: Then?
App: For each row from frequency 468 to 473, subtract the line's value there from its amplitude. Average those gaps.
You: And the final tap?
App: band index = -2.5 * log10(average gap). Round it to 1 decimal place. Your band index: 1.1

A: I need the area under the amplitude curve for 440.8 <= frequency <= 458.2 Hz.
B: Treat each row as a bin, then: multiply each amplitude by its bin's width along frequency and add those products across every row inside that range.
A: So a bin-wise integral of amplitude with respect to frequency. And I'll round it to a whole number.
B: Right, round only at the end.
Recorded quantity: 109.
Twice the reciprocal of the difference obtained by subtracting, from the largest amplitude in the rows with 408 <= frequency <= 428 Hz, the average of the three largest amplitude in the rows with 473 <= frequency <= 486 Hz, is 1.7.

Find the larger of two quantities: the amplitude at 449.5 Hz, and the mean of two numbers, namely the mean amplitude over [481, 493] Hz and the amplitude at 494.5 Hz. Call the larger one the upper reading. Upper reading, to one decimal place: 6.3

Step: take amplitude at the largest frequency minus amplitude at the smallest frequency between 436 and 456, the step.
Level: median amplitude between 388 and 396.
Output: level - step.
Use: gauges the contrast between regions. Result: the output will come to 6.54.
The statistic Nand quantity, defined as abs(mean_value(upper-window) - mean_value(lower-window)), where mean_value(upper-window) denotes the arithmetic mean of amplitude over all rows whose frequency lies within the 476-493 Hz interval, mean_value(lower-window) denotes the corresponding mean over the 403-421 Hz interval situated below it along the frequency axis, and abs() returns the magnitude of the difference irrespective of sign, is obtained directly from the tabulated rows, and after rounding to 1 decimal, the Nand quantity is 1.8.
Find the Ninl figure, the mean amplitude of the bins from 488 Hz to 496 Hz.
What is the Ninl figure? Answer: 3.5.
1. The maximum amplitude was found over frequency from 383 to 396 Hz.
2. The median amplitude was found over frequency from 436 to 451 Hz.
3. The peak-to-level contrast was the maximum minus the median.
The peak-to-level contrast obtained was 1.2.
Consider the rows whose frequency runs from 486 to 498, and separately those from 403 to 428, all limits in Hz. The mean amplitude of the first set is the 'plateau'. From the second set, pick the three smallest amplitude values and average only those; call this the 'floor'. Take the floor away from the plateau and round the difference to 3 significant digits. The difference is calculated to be -2.56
